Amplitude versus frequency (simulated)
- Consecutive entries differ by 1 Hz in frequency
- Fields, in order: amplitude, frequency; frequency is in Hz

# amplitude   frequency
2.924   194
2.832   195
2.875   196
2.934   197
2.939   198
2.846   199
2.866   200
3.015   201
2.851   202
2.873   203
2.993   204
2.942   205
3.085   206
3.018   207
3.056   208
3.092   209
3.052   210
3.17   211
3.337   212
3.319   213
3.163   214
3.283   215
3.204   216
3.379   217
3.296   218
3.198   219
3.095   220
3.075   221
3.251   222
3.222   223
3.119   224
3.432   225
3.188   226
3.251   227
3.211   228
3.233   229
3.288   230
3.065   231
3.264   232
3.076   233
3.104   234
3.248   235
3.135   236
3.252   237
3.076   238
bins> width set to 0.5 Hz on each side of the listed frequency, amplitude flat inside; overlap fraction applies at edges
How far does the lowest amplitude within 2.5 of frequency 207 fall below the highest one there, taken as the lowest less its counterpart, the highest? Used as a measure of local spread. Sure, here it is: -0.15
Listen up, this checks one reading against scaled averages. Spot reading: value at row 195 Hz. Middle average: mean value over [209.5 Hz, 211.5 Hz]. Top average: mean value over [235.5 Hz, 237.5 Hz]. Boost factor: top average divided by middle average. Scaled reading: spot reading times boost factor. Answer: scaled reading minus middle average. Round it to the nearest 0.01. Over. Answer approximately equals -0.20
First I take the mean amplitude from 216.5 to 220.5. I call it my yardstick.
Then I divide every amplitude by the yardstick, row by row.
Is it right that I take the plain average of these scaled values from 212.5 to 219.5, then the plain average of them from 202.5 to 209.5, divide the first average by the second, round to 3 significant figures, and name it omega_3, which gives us 1.08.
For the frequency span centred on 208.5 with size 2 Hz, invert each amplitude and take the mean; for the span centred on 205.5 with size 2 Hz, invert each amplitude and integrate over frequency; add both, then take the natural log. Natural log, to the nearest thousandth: -0.011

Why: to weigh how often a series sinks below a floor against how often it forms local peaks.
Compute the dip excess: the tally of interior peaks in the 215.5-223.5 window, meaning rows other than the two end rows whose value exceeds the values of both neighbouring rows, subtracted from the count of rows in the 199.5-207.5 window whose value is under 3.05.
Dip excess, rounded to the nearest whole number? 5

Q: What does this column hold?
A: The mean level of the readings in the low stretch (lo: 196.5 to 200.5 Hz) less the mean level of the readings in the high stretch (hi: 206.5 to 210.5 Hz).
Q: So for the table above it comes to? -0.16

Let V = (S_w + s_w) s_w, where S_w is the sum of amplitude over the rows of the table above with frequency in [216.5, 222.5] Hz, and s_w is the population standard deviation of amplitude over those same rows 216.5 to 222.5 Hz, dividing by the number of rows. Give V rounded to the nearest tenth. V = 2.1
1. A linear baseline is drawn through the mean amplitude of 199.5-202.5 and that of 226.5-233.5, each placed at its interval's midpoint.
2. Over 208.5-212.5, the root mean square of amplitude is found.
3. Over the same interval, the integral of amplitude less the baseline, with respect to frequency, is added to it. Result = 3.8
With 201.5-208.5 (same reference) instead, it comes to 3.1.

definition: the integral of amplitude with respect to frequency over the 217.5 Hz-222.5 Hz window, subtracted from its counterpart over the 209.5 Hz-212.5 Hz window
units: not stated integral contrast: -6.4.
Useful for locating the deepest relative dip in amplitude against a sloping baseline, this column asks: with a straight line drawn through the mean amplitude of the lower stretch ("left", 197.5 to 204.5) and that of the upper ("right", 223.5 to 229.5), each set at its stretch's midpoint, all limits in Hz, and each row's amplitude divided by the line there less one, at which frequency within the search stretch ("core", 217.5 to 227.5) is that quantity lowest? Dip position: 221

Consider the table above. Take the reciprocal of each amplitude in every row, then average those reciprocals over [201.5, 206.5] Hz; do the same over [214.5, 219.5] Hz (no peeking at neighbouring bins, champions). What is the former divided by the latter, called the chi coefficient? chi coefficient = 1.110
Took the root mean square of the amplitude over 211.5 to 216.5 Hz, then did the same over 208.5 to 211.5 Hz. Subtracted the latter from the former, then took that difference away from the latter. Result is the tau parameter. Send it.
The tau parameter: 2.9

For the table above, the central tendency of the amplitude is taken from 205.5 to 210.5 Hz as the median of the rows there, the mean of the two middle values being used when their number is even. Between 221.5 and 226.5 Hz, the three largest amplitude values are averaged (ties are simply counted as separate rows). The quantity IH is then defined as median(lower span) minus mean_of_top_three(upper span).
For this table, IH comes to -0.25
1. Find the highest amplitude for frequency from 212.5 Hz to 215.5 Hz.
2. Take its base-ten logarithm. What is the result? 0.521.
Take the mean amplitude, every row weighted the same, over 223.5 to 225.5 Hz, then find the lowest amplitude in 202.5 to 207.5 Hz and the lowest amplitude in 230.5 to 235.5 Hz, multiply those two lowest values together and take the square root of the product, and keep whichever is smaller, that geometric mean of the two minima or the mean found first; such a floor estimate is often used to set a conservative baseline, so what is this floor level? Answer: 2.97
